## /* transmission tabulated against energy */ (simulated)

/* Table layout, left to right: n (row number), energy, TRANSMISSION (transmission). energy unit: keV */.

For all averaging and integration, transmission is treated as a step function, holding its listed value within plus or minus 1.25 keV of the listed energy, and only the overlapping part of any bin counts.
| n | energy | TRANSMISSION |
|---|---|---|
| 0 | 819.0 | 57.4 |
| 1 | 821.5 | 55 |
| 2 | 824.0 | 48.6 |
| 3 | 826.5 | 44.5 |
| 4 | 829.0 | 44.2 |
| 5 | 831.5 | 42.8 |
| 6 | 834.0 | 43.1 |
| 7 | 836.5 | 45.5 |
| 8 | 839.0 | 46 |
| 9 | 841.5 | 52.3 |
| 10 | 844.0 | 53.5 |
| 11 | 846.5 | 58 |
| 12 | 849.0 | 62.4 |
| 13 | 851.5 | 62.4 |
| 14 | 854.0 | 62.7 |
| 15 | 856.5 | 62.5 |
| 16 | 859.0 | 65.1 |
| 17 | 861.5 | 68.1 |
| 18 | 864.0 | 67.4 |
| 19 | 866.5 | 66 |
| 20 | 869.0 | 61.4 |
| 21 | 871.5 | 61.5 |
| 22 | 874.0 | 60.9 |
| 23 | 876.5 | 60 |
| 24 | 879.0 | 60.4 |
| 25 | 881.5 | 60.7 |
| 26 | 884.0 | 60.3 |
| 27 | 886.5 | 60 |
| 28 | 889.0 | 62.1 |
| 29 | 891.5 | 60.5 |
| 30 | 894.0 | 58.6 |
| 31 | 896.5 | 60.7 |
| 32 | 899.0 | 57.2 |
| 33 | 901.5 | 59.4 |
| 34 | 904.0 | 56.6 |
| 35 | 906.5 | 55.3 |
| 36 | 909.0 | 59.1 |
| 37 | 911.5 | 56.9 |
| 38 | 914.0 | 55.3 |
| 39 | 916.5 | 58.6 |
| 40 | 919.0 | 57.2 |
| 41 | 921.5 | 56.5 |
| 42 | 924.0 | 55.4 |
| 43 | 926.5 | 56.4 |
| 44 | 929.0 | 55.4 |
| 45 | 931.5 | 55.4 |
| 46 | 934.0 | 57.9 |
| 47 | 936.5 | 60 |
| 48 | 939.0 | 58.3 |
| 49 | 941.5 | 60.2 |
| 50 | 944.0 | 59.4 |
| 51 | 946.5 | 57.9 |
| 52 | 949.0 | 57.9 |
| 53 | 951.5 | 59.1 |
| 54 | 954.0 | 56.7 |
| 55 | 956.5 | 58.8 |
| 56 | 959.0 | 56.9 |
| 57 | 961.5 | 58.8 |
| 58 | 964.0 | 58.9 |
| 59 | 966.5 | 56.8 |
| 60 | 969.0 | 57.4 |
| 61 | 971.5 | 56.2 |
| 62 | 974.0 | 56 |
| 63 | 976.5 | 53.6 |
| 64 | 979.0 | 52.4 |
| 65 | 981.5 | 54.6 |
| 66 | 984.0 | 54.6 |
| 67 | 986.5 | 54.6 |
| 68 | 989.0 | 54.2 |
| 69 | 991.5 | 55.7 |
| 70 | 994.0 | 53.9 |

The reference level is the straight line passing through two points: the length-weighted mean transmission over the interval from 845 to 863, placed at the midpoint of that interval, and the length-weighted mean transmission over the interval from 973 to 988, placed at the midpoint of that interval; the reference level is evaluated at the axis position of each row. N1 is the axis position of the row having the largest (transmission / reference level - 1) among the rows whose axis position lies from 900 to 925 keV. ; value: 916.5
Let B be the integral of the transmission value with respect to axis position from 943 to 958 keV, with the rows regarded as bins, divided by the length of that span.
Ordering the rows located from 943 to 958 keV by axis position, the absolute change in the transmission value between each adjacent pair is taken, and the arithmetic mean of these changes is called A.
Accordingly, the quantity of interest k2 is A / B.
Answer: 0.025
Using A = 1.4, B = 58.3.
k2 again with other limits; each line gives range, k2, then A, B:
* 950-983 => 0.027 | 1.5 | 56.6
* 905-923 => 0.038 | 2.2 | 57.0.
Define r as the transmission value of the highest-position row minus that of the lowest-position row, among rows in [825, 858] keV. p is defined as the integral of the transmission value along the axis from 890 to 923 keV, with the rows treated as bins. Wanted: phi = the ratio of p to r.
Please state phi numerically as 106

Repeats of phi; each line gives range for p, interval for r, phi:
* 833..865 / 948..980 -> -335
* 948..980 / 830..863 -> 72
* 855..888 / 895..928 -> -481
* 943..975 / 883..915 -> -370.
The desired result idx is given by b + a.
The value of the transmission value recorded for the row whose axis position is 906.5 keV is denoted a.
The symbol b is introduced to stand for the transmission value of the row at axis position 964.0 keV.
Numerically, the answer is 114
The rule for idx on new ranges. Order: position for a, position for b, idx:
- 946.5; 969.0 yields 115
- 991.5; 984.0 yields 110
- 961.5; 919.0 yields 116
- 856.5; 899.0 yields 120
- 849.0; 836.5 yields 108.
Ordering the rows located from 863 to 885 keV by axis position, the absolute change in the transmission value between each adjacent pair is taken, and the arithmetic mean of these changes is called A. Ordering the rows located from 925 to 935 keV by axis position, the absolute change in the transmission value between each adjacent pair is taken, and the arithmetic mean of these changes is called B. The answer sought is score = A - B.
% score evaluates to -0.08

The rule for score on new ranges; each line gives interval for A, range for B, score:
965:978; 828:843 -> -1.08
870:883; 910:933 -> -0.71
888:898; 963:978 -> 0.57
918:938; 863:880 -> -0.13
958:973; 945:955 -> -0.02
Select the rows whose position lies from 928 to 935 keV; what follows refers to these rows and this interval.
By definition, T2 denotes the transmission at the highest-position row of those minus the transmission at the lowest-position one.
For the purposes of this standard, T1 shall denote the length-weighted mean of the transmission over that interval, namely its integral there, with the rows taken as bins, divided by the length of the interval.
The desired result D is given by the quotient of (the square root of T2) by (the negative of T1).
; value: -0.028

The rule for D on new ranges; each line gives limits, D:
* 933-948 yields 0.000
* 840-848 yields -0.044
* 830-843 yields -0.067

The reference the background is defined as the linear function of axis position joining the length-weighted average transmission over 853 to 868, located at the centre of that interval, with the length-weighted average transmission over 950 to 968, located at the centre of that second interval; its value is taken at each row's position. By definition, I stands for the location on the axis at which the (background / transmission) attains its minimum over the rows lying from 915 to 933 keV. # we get 916.5 keV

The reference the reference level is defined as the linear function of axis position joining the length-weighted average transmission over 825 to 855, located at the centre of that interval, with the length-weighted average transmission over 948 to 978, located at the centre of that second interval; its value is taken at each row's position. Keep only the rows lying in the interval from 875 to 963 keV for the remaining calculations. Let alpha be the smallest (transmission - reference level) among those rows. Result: 0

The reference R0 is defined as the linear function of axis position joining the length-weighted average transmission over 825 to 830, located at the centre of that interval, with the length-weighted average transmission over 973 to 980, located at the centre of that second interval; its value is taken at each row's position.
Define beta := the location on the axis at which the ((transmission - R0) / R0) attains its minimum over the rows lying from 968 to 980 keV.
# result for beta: 979.0 keV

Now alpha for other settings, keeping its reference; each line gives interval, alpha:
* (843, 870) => 2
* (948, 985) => -6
